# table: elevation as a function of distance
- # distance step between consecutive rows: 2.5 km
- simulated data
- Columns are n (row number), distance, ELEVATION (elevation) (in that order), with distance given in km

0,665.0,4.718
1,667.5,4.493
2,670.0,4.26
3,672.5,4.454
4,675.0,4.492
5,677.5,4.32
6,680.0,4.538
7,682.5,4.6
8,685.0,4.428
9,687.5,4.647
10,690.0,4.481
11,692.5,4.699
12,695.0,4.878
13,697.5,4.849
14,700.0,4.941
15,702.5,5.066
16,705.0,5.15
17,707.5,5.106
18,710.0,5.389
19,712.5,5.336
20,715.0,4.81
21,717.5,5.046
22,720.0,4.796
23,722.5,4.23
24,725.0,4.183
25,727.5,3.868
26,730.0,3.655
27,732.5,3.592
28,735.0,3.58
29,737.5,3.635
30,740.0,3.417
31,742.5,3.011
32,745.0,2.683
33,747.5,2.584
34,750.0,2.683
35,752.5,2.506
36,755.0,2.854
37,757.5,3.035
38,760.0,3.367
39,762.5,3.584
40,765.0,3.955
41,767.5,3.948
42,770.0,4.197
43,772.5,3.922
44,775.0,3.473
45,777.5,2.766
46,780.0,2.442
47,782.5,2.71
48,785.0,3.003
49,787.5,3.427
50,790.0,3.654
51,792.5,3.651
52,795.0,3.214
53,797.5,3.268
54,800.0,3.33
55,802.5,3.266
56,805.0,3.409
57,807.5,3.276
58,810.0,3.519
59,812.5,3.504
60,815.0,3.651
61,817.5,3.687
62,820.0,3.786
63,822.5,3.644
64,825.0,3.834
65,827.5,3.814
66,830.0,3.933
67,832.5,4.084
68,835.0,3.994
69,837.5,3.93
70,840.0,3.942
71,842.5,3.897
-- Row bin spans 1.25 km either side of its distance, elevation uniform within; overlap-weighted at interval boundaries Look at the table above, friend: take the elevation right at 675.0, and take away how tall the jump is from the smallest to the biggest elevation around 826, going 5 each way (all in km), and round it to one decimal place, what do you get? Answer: 4.2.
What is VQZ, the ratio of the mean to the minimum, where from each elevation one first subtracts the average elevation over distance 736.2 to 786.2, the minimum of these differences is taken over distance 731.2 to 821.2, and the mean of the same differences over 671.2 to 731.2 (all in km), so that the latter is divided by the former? -2.0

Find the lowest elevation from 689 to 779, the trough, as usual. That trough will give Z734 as 2.506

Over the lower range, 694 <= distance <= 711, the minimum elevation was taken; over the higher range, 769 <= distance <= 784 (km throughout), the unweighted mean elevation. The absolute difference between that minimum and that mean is 1.6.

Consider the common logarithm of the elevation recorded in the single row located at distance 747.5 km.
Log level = 0.41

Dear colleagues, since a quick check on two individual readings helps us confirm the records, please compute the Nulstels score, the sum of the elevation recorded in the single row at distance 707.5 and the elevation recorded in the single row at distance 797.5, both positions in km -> 8.4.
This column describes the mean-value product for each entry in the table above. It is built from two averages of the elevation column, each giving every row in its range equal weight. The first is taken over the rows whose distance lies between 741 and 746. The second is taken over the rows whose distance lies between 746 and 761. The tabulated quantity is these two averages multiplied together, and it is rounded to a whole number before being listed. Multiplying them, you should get 8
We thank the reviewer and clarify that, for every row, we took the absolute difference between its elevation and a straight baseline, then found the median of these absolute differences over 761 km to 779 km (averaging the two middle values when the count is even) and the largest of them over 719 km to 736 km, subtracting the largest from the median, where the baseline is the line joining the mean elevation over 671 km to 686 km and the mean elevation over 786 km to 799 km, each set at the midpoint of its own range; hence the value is -0.42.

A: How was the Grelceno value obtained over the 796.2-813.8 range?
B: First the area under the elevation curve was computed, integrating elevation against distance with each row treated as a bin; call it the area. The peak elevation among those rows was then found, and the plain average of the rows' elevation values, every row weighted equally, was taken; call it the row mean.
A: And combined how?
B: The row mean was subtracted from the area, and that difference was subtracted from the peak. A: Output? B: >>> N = -52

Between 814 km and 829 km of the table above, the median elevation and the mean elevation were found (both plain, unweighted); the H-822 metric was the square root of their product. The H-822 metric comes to 3.7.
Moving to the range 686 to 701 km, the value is 4.8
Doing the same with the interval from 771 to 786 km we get 3.0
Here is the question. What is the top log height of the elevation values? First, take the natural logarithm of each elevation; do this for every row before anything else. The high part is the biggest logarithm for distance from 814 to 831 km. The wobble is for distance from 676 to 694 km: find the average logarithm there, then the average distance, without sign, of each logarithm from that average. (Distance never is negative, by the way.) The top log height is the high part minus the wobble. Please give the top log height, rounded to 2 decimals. 1.35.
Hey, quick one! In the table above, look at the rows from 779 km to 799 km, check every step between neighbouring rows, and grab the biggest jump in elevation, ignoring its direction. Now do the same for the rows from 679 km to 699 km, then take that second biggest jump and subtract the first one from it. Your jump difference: -0.22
